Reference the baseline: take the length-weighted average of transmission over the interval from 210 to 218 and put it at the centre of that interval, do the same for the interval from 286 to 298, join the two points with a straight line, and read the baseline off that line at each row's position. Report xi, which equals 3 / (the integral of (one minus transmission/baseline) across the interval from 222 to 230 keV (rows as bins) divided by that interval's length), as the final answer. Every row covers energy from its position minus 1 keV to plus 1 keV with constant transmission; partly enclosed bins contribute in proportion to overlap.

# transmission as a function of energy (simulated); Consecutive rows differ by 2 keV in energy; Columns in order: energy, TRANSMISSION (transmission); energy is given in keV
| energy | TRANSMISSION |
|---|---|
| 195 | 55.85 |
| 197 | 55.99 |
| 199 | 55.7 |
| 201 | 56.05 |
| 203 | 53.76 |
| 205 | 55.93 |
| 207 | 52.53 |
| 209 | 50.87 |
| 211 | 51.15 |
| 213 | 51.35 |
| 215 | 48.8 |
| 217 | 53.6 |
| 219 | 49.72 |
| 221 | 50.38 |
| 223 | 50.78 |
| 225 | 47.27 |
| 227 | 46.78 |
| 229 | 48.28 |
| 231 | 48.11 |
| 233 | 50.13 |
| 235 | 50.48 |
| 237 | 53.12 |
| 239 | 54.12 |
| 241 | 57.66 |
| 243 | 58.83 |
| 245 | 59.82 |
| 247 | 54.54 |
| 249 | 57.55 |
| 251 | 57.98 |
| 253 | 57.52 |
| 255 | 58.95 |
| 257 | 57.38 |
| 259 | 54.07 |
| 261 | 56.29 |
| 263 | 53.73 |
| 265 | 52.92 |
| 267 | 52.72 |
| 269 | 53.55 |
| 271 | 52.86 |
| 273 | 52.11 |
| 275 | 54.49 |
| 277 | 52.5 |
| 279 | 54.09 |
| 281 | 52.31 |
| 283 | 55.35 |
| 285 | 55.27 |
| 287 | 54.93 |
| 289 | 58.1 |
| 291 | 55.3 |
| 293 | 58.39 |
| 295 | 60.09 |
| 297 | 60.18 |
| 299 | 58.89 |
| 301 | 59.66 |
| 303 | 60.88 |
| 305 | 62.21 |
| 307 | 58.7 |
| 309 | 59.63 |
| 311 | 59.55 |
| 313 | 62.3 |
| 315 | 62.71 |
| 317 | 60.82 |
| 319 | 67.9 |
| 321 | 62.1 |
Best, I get 40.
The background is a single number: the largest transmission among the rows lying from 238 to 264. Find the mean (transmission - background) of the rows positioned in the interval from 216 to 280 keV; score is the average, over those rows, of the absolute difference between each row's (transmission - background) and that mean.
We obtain 2.8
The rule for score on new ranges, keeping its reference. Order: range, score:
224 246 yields 4.1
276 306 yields 2.8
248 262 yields 1.1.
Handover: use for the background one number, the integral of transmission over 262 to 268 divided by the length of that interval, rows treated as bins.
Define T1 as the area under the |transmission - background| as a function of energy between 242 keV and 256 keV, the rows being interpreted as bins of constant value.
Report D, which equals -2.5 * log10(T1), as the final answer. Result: -4.6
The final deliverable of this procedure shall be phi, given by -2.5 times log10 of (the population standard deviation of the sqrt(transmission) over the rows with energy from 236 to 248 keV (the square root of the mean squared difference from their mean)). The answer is 1.9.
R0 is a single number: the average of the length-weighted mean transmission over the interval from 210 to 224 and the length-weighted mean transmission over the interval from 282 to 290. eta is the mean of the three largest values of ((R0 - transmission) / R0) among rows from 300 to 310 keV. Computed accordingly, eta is -0.11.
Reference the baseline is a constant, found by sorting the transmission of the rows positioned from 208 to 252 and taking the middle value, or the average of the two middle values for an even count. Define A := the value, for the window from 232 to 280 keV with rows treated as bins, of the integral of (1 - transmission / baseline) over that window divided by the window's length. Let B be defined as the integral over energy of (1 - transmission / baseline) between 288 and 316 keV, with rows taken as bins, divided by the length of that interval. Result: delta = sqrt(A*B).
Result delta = 0.114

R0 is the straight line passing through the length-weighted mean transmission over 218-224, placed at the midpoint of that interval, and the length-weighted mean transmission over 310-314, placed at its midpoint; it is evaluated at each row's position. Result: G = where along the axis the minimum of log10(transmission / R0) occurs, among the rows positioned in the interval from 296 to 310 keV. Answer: 307 keV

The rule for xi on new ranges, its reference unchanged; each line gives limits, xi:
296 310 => -140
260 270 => 98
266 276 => 58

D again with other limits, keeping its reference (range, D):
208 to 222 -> -3.8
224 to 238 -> -4.4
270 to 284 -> -2.9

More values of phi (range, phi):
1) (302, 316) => 2.6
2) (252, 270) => 2.1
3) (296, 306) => 2.8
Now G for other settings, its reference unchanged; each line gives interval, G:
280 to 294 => 281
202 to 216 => 215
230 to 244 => 231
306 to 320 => 307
